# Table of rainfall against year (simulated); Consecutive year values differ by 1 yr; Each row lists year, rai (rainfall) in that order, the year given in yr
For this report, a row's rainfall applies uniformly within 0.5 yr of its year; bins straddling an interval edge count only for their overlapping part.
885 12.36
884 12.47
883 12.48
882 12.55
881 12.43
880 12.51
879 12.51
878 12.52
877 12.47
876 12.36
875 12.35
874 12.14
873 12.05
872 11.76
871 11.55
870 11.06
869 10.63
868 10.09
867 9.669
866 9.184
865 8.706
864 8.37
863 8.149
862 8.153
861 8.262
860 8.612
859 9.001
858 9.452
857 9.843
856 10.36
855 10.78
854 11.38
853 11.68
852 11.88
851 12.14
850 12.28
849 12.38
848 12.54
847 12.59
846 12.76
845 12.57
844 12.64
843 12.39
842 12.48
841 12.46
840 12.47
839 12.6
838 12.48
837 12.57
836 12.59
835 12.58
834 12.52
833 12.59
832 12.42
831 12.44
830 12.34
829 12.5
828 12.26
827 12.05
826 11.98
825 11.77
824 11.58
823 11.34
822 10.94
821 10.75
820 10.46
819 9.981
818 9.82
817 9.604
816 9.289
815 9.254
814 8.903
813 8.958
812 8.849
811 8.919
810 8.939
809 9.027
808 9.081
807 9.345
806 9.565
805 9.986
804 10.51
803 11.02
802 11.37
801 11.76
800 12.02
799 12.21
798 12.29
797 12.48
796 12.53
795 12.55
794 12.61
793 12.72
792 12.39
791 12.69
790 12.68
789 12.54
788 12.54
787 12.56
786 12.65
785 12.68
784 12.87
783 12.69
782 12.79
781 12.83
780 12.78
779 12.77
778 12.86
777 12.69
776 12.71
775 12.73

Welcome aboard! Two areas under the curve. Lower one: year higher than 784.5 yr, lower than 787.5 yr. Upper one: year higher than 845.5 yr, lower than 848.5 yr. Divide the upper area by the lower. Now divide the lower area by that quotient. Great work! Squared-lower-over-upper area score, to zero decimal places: 38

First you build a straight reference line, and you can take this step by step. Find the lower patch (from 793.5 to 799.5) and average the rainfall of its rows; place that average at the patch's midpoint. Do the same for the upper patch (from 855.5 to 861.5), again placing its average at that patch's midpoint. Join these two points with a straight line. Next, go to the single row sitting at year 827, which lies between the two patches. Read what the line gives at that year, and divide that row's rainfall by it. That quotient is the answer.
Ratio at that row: 1.11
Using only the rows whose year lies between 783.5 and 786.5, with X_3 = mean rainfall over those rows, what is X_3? 12.7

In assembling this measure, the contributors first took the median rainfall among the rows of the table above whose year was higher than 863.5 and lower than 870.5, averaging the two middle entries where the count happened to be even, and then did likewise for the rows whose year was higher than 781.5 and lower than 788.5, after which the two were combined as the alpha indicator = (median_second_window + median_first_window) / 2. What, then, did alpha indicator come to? 11.2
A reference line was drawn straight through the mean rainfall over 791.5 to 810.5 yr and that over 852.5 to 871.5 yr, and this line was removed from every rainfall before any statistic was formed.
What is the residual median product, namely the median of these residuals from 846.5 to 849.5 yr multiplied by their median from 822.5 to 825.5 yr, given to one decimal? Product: 2.3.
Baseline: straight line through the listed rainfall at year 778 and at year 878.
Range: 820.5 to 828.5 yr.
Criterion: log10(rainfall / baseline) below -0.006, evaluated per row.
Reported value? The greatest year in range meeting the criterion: 828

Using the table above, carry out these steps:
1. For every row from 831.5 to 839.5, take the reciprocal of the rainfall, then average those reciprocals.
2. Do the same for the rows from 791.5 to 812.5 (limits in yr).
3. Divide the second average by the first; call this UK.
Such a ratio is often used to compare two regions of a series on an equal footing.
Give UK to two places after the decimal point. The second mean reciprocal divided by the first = 1.17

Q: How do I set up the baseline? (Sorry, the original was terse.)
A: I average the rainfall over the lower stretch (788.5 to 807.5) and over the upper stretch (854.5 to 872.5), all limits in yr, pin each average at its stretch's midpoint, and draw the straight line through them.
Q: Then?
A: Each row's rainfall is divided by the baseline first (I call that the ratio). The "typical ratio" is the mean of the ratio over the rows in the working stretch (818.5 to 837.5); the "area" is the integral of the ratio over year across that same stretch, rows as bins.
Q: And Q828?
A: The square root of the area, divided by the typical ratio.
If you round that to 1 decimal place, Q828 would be 4.2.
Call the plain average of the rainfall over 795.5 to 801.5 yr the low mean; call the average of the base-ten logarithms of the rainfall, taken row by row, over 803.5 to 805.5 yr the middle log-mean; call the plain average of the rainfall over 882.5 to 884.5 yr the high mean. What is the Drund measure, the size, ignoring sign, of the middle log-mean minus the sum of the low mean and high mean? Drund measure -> 23.7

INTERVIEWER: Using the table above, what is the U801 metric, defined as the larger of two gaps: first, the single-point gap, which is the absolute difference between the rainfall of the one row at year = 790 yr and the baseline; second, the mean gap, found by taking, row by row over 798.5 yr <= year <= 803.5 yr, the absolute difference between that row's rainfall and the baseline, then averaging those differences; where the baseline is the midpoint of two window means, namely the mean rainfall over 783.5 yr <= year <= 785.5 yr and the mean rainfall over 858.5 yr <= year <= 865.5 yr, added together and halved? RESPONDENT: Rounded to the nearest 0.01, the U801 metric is 2.06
